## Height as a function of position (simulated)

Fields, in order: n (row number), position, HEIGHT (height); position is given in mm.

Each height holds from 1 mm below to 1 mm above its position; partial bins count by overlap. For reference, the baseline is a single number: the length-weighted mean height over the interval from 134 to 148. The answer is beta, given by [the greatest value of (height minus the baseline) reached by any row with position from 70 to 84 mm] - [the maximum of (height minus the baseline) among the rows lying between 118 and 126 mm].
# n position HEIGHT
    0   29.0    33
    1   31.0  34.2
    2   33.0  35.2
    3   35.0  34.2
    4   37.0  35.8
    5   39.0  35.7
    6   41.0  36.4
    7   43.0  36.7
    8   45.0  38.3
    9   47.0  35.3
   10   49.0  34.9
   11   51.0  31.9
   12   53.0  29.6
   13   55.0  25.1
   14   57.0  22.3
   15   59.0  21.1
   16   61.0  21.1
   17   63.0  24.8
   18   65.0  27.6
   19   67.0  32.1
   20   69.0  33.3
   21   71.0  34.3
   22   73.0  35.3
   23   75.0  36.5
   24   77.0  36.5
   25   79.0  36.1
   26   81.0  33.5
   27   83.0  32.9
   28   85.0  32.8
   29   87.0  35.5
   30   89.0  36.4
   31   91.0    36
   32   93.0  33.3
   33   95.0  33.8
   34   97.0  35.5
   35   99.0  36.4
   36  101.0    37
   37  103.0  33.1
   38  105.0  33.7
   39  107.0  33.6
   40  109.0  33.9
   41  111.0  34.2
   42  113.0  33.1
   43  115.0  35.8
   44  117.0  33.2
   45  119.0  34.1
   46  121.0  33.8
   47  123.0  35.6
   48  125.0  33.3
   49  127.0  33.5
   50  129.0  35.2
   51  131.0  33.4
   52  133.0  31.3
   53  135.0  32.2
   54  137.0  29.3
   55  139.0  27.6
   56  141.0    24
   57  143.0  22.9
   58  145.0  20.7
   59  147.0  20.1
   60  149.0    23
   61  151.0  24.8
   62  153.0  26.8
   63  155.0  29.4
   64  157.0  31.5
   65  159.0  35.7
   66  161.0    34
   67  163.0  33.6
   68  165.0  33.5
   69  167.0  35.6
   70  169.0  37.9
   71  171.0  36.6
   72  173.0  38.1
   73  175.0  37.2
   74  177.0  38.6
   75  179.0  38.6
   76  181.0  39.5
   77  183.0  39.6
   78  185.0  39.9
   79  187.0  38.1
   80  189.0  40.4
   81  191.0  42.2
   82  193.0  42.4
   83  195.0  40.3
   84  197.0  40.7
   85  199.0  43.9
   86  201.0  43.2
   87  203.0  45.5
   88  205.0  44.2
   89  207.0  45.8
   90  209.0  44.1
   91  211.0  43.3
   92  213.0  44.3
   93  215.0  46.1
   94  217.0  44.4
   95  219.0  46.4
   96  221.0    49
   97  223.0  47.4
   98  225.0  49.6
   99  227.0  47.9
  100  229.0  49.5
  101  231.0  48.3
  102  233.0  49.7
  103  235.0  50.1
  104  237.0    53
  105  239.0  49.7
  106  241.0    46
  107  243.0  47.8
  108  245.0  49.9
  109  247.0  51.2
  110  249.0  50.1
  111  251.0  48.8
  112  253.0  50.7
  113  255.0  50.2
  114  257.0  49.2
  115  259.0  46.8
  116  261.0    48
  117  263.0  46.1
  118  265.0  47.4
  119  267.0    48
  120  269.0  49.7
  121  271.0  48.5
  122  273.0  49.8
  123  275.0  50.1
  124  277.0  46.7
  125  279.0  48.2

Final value 1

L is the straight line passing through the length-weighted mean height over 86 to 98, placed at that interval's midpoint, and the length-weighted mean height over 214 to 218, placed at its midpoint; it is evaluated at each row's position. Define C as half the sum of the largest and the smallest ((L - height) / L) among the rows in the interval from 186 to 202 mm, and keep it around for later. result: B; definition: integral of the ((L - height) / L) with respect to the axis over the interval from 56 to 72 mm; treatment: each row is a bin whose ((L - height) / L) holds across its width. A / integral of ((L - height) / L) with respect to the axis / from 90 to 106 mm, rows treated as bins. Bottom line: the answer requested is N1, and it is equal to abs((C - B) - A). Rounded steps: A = 0.3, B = 3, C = 0.06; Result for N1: 3.1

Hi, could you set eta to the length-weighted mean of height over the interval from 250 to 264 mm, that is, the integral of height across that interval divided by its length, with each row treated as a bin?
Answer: 49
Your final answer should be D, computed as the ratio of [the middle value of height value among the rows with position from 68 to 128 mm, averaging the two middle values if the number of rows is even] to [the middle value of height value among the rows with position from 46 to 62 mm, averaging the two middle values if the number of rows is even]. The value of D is 1.24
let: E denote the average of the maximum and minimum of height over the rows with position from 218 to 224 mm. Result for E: 48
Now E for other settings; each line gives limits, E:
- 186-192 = 40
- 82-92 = 35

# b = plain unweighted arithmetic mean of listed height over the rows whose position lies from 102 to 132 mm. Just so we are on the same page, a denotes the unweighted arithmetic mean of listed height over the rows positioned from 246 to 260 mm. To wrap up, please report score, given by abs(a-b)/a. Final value 0.31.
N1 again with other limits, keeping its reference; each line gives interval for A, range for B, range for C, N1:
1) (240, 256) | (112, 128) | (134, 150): 0.6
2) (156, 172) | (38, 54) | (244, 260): 0.6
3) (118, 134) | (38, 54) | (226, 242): 0.0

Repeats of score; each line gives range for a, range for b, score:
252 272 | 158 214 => 0.18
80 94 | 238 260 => 0.43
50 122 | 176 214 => 0.29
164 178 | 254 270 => 0.31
